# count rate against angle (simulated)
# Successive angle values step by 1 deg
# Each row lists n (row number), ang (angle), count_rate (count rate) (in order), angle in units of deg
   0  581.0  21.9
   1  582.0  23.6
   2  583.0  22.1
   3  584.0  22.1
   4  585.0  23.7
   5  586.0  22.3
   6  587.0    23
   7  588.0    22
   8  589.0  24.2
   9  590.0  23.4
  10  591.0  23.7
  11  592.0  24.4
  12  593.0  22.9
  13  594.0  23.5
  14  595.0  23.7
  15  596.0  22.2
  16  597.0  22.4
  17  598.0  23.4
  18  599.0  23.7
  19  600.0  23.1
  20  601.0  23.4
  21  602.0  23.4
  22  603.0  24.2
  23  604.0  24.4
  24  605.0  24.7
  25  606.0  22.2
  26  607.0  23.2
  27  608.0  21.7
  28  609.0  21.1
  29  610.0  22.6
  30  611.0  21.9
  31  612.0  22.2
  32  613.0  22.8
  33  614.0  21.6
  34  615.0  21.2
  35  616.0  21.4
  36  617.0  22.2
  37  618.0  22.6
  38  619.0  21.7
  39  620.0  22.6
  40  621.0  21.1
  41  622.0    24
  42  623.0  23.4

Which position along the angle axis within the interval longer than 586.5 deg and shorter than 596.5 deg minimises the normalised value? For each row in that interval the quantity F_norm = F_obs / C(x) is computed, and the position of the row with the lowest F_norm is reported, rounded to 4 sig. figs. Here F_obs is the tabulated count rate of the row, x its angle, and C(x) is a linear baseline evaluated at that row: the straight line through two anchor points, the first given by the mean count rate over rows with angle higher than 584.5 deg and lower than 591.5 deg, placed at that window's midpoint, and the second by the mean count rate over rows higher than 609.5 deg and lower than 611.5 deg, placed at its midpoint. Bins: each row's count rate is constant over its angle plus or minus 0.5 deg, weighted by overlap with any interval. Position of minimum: 588.0 deg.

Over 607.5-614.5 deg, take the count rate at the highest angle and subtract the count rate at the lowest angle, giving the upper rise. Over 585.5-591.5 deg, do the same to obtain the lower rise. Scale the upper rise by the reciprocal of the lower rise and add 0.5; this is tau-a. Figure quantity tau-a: 0.4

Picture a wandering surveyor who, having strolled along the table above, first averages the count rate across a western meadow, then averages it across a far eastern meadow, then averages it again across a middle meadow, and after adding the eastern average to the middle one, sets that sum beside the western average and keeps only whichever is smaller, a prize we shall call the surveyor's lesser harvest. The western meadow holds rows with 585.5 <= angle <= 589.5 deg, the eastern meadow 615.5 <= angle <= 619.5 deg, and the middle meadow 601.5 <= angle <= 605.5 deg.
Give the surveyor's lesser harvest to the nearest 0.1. 22.9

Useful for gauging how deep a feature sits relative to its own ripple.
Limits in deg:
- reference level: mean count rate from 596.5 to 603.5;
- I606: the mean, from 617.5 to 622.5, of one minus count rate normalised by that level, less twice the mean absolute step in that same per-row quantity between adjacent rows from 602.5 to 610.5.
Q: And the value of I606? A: -0.051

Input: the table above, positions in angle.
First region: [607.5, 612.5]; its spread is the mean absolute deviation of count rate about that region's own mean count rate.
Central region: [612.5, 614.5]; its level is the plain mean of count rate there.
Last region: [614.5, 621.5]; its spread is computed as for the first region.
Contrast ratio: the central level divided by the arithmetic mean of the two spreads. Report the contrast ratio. 47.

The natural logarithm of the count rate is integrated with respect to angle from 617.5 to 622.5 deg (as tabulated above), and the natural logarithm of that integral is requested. 2.74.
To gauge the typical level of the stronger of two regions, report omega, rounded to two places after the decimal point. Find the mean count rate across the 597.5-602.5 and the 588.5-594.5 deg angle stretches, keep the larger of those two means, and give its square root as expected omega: 4.87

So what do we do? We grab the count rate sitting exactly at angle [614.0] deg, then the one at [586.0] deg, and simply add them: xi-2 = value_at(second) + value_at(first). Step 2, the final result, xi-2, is 43.9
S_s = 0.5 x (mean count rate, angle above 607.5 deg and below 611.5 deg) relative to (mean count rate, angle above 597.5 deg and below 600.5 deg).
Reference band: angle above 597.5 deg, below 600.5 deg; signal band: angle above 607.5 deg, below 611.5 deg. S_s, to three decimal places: 0.466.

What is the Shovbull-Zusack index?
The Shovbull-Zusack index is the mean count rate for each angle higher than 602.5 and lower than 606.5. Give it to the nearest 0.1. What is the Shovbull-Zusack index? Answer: 23.9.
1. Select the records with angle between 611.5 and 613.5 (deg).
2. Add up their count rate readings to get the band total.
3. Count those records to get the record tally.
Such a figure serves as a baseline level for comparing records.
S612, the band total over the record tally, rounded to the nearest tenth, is 22.5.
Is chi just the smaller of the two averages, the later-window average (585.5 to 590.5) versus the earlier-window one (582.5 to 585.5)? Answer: 22.6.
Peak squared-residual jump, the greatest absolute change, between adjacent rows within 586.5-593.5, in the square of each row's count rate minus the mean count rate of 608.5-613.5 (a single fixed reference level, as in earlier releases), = 5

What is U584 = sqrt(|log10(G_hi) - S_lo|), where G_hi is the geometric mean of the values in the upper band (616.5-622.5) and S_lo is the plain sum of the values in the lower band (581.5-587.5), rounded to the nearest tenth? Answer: 11.6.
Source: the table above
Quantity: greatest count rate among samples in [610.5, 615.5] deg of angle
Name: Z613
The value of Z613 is 22.8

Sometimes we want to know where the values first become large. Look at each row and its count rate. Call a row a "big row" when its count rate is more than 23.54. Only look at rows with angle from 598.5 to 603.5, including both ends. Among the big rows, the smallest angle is 599.0 deg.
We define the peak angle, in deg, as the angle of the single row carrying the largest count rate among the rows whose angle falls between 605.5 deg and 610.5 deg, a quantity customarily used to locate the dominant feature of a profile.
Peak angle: 607.0 deg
